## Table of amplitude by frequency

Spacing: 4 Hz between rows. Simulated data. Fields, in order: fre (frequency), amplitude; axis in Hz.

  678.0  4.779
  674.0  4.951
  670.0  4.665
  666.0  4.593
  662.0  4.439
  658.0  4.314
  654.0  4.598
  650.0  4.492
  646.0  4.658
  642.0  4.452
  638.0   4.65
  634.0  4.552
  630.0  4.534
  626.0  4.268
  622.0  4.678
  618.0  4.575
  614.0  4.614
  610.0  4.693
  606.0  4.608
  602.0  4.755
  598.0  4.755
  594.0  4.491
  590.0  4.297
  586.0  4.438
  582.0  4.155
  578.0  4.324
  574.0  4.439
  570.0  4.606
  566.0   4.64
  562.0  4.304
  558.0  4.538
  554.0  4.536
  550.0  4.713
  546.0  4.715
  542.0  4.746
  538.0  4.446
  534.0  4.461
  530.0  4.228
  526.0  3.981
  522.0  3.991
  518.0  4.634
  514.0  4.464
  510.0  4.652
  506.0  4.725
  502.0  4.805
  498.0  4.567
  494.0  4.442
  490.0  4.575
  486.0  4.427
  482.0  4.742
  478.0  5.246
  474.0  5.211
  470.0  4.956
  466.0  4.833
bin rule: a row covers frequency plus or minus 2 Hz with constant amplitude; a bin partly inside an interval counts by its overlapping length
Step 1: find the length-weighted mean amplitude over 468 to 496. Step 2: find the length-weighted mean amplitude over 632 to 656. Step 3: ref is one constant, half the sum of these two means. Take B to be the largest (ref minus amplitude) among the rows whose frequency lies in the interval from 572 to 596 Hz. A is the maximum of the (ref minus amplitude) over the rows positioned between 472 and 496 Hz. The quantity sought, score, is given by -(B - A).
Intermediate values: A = 0.26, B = 0.53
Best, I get -0.27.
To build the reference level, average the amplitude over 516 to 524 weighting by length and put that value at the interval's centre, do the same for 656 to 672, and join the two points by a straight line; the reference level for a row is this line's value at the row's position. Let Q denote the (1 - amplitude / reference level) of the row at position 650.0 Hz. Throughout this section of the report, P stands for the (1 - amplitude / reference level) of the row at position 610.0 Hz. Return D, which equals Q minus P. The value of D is 0.06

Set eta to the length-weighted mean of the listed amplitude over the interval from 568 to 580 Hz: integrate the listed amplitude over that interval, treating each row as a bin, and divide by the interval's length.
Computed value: 4.46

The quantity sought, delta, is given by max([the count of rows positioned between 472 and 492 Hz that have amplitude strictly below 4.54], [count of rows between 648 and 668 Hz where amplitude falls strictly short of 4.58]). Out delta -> 3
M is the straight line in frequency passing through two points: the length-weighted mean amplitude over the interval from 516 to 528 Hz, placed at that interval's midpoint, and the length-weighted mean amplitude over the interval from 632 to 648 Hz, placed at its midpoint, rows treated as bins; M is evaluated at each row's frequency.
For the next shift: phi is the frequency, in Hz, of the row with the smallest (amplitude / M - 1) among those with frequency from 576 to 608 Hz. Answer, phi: 582.0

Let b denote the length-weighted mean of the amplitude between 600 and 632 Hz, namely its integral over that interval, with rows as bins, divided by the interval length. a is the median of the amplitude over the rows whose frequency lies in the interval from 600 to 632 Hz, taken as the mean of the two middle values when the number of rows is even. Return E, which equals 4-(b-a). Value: 4.02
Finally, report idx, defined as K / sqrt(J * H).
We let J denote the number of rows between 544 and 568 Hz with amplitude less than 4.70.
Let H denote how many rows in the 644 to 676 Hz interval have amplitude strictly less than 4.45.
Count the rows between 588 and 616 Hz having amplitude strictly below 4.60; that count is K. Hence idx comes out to 0.7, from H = 2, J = 4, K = 2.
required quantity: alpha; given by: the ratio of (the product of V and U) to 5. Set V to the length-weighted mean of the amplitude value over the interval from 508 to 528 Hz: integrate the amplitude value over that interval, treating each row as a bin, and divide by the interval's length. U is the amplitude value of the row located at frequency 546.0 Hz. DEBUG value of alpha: 4.10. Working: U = 4.715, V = 4.34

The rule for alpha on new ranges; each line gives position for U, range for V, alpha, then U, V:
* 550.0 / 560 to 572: 4.26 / 4.713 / 4.52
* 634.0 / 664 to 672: 4.21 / 4.552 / 4.63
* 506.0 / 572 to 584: 4.07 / 4.725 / 4.31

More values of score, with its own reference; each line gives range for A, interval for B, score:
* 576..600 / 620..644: 0.11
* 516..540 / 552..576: 0.32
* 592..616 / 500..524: -0.50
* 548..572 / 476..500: 0.12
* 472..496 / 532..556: 0.02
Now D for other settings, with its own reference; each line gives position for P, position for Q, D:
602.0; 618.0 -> 0.05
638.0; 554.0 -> 0.00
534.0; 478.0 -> -0.20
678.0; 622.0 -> 0.01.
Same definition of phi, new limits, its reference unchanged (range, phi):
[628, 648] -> 642.0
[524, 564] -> 526.0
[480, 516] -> 514.0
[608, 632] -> 626.0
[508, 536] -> 526.0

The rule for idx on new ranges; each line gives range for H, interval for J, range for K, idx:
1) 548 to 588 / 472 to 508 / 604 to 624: 0.2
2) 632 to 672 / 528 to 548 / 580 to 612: 1.6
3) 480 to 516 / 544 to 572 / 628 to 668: 2.5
